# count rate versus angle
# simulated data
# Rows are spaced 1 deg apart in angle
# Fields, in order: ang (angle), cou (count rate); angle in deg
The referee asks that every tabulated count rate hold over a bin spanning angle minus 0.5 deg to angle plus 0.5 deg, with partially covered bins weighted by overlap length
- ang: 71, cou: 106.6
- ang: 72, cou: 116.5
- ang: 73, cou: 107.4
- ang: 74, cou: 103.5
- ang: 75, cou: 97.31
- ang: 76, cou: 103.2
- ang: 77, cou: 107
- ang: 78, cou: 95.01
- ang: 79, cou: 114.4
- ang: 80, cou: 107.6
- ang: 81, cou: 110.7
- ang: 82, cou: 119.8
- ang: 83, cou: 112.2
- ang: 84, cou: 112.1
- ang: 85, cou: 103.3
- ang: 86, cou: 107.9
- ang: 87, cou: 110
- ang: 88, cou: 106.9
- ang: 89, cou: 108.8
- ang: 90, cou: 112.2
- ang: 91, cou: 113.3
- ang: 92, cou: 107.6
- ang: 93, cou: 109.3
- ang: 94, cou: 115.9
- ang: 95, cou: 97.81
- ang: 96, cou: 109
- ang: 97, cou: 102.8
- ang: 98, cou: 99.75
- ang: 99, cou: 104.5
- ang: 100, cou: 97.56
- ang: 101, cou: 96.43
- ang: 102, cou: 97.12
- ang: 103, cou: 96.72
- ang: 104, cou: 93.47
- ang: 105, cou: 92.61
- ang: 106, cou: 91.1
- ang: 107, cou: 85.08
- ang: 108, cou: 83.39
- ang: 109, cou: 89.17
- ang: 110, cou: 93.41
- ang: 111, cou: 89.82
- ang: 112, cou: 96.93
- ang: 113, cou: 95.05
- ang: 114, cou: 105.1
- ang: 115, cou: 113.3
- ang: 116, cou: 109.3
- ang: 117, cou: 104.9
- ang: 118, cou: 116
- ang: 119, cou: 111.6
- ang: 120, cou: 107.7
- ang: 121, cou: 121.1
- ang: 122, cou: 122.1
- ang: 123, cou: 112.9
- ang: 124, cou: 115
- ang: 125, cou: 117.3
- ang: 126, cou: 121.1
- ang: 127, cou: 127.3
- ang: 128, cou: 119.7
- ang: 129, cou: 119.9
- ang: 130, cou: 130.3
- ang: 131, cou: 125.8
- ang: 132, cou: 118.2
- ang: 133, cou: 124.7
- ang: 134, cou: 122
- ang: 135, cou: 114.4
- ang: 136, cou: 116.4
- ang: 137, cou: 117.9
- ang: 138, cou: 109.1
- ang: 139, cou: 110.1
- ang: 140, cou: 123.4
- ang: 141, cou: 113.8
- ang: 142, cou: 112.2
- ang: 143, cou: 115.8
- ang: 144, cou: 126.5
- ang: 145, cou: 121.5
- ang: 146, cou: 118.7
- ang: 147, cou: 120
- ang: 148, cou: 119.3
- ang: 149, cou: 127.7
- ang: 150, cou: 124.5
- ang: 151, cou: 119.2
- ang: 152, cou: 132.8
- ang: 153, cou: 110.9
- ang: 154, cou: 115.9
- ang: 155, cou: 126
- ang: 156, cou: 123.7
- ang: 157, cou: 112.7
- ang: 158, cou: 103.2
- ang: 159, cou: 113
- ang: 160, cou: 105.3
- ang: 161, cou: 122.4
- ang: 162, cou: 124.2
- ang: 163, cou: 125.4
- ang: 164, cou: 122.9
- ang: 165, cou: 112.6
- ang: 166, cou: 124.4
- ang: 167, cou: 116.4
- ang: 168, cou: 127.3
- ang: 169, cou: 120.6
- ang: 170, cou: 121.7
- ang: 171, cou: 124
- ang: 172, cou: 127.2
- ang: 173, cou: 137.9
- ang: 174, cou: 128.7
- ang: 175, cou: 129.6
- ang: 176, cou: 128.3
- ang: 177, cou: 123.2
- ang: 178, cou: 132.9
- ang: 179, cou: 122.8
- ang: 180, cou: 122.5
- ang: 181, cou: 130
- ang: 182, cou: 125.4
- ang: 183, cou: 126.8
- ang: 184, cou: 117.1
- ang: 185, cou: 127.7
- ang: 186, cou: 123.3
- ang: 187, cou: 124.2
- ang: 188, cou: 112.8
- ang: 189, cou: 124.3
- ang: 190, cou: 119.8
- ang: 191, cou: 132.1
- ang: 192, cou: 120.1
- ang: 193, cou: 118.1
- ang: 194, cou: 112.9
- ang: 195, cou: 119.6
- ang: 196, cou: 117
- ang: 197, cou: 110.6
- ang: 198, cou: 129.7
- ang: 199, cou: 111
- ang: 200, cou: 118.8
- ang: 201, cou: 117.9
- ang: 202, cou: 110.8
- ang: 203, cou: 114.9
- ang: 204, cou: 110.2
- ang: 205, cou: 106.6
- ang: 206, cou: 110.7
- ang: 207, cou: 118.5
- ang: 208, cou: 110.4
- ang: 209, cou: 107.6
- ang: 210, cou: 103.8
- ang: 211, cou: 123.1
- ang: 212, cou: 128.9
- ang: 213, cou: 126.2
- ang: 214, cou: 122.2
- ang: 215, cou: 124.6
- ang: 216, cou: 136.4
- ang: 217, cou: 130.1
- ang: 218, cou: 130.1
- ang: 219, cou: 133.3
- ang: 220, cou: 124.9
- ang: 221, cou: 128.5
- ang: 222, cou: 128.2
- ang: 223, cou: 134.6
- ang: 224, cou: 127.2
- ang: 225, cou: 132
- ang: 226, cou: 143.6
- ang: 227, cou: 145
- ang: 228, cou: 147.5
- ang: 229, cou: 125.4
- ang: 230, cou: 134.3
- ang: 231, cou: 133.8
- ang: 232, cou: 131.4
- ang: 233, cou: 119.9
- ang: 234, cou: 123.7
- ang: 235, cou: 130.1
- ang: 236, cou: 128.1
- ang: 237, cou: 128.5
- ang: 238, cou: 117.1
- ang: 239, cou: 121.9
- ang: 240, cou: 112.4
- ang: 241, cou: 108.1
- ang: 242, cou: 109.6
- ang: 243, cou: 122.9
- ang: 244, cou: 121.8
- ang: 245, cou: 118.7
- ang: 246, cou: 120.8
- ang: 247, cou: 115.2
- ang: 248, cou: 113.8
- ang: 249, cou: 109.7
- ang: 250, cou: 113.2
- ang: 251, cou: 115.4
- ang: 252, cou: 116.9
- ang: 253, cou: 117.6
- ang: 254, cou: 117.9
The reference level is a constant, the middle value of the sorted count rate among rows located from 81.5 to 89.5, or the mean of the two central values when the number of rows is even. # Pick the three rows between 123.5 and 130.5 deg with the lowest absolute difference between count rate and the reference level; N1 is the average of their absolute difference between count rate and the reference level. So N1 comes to 7.9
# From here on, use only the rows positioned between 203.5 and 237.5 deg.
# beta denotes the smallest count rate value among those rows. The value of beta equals 103.8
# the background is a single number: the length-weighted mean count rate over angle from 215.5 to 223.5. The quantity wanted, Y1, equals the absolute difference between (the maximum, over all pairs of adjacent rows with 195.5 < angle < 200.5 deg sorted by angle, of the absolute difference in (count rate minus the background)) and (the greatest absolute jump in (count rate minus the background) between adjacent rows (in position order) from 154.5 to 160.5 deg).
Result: 8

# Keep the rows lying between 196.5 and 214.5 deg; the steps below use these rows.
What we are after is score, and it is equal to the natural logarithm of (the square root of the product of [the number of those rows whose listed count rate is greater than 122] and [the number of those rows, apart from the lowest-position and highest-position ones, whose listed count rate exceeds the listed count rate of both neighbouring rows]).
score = 1.61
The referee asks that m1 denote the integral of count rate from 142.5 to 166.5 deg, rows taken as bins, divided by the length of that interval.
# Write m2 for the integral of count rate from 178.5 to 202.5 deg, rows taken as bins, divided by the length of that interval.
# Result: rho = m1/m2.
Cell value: 0.99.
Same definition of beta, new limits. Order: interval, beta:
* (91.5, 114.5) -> 83.39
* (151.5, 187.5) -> 103.2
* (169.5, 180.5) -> 121.7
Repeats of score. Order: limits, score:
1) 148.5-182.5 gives 2.72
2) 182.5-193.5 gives 1.59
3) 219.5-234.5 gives 2.01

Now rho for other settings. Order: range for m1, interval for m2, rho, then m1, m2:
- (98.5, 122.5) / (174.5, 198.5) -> 0.82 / 101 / 123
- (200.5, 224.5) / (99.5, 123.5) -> 1.20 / 121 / 101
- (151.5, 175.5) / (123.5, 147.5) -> 1.02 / 121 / 119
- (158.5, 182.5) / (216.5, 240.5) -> 0.95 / 124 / 130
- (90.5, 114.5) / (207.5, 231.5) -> 0.77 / 98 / 128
